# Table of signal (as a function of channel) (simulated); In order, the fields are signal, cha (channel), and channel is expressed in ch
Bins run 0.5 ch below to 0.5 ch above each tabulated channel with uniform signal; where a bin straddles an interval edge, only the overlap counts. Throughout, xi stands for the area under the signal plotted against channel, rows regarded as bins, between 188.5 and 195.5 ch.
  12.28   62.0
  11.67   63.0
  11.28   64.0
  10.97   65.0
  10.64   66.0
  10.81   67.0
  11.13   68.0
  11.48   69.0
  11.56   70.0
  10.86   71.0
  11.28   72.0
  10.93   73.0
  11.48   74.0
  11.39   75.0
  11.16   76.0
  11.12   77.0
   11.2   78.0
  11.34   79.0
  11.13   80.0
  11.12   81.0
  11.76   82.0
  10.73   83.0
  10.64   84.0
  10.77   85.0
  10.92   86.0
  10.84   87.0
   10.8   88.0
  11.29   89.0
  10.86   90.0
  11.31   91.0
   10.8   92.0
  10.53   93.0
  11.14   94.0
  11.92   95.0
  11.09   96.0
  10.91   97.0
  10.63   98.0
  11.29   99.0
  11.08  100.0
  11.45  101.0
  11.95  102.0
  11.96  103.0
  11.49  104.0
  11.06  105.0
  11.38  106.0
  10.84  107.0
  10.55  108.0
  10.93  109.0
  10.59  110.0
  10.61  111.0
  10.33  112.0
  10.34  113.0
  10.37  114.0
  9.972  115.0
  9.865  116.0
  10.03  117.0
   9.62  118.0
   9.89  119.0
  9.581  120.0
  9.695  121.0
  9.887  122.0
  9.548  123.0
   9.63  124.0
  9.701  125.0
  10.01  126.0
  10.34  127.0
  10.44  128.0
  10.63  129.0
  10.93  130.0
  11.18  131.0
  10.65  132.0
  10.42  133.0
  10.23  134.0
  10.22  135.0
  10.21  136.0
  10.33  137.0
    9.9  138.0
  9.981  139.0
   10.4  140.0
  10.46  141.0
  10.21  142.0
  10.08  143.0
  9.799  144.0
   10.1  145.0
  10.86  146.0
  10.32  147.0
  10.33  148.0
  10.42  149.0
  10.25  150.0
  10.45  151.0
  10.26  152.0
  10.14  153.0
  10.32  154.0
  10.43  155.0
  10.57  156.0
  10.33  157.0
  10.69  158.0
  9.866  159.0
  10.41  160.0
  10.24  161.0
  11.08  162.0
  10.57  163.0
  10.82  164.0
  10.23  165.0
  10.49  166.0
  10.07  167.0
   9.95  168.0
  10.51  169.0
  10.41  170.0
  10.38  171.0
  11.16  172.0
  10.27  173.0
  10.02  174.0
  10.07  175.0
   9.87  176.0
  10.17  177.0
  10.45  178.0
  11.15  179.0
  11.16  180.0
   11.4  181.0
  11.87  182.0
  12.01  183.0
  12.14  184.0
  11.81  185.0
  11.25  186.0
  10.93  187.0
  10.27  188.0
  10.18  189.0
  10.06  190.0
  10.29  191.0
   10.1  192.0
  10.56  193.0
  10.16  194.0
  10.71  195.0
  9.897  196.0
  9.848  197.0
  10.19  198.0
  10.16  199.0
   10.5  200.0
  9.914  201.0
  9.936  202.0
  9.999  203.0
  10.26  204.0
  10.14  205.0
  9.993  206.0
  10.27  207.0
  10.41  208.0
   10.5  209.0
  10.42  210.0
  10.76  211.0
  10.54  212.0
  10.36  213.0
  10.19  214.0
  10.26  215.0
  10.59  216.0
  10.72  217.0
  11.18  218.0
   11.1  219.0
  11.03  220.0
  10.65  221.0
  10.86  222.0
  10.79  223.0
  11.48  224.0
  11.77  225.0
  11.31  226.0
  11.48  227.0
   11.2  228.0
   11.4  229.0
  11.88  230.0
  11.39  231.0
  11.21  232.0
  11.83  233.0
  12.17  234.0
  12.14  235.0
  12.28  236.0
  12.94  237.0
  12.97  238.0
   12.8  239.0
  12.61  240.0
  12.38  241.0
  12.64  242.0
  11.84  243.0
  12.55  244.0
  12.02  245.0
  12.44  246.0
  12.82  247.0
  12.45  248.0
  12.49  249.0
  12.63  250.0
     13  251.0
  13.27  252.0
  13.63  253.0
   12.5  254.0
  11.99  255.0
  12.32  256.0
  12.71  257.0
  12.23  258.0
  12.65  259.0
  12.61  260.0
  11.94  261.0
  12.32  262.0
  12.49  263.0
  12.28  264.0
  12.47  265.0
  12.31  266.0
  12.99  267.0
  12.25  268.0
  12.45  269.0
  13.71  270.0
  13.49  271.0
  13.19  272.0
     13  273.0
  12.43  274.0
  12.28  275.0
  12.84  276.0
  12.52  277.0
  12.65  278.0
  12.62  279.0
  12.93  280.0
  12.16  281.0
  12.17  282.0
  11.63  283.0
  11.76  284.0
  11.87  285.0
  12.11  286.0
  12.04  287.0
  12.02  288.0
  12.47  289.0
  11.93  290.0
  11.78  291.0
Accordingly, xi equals 72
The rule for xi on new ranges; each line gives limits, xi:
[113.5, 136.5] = 233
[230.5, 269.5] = 485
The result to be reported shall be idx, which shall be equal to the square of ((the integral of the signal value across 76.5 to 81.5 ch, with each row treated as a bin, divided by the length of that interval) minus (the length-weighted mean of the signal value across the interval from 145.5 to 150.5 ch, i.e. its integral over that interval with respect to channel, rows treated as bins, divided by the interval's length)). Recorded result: 0.6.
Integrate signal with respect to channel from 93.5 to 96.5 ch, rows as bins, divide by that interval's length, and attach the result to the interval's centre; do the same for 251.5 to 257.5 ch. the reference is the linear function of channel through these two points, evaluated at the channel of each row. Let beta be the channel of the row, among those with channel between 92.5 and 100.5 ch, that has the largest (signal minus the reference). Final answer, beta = 95.0 ch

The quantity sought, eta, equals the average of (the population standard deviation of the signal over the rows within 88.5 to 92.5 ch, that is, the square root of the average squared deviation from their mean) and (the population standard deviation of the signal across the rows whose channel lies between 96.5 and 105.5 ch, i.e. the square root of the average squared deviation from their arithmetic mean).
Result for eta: 0.33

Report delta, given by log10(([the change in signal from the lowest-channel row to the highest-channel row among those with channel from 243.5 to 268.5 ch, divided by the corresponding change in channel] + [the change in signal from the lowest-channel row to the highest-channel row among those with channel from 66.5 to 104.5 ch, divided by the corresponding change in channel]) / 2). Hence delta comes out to -2.5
